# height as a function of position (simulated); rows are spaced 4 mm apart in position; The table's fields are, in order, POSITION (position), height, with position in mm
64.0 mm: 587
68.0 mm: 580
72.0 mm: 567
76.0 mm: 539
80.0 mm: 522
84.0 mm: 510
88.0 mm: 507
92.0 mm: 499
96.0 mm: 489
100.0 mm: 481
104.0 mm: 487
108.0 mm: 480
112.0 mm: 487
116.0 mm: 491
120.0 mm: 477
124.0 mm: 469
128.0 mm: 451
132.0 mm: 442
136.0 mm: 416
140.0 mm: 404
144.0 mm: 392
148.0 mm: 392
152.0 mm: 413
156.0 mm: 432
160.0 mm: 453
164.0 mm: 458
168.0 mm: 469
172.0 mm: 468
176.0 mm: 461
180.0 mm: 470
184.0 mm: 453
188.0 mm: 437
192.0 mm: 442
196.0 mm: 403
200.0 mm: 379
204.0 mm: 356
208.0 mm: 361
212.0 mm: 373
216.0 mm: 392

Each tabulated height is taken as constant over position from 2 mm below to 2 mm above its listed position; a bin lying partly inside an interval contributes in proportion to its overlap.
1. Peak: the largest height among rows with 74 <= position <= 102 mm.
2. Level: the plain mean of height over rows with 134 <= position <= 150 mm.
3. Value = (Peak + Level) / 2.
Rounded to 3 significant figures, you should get 470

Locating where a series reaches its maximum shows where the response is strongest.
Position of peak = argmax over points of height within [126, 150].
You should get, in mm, 128.0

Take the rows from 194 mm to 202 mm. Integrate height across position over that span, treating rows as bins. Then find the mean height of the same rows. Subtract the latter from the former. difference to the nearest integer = 2737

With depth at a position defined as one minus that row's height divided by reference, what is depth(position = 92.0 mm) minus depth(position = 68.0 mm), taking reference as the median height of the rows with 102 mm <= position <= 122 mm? 0.17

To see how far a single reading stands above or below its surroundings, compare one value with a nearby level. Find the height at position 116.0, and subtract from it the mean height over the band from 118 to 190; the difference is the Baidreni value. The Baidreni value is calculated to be 49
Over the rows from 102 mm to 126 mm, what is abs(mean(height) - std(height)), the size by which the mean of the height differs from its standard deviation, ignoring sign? 474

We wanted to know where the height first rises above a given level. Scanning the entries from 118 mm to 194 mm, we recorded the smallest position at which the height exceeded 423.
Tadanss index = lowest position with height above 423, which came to 120.0 mm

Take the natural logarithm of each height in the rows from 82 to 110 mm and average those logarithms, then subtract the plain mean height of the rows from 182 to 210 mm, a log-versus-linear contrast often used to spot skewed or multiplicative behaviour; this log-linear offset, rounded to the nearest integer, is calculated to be -398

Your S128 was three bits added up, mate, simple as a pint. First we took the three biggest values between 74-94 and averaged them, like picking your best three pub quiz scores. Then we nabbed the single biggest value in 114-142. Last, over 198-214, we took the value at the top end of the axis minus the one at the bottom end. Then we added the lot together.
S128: 1009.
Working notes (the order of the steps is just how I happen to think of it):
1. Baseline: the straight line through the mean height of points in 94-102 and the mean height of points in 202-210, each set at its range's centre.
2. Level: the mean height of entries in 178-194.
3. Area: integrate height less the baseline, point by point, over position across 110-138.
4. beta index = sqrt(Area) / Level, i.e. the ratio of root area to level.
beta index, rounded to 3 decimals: 0.032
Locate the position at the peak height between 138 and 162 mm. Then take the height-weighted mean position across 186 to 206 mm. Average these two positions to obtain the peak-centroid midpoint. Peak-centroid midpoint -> 177.8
